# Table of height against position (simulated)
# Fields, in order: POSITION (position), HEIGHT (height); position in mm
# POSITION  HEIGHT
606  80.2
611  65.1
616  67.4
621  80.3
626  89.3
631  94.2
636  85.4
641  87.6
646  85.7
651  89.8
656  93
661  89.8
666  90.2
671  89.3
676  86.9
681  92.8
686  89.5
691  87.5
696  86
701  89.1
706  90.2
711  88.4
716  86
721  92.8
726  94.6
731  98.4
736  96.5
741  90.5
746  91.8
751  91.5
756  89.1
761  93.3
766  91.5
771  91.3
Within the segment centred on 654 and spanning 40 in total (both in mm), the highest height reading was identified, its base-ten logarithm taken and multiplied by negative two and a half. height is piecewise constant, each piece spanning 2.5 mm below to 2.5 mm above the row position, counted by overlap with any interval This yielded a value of -4.92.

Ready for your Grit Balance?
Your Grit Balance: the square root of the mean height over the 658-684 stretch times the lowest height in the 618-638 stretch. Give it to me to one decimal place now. 84.9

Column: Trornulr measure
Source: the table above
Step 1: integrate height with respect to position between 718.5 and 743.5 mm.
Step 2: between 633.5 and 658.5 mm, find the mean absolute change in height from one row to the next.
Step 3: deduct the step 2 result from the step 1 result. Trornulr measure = 2361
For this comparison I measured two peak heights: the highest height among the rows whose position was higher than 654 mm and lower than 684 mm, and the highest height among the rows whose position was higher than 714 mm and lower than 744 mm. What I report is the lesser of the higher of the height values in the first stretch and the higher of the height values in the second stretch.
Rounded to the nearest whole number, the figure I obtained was 93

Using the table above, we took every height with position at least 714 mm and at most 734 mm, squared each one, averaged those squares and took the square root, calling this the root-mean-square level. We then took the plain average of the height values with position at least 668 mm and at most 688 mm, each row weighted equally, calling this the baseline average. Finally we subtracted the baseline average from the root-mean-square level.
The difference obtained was 3.4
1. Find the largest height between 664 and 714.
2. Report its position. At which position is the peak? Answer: 681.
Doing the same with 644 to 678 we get 656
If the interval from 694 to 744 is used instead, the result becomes 731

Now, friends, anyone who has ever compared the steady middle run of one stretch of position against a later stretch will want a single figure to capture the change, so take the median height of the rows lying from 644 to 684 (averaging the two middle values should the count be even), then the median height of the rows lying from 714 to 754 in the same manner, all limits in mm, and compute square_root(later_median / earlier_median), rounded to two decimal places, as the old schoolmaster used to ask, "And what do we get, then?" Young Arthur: 1.01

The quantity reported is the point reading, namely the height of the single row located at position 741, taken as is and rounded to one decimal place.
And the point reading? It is 90.5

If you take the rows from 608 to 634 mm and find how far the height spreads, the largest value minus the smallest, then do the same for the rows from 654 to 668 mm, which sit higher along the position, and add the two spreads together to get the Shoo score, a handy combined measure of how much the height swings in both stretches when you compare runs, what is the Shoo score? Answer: 32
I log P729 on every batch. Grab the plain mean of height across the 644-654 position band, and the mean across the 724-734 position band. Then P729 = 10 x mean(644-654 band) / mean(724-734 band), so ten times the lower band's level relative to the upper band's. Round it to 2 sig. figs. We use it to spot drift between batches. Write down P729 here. 9.1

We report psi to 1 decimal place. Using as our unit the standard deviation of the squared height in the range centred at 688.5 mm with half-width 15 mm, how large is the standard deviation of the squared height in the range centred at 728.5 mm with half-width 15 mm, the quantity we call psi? 1.9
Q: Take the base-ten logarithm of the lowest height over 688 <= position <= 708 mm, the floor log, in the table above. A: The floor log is 1.93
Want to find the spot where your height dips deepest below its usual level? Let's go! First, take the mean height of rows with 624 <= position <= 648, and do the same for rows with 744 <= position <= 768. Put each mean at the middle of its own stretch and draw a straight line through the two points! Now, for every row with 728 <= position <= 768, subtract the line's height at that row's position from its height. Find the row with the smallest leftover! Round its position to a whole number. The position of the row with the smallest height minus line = 756 mm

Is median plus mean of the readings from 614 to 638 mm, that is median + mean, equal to 169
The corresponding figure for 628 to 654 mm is 176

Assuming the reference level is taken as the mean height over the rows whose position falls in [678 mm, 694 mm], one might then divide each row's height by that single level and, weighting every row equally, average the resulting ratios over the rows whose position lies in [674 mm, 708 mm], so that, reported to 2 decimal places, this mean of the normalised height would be 0.99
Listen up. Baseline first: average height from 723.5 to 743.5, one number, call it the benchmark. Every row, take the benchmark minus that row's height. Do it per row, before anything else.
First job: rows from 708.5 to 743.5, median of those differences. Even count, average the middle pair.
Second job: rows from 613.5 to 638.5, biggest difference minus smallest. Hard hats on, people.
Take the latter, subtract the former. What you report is 24.6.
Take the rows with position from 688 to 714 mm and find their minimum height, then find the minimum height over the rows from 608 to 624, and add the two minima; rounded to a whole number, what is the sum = 151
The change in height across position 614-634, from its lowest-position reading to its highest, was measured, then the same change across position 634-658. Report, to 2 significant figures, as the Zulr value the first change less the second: 19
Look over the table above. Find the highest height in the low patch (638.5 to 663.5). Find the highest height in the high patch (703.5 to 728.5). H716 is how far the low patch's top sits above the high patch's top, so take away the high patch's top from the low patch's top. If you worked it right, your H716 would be -1.6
